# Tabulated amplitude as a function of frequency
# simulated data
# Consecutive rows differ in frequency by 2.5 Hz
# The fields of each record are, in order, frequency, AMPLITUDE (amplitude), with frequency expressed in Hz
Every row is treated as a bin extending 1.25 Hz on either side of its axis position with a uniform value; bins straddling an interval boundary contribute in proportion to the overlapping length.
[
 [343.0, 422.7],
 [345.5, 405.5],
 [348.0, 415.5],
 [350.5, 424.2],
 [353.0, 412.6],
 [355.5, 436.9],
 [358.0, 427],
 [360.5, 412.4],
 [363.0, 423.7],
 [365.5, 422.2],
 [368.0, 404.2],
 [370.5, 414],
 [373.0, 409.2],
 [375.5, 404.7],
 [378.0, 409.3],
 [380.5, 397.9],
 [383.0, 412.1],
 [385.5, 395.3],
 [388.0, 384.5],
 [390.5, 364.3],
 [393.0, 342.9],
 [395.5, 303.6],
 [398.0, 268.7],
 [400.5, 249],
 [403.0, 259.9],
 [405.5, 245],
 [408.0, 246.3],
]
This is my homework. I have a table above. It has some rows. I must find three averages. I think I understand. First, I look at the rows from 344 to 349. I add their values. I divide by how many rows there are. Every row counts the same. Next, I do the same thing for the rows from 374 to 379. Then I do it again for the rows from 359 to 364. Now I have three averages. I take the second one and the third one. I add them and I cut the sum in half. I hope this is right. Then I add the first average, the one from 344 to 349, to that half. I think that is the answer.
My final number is 823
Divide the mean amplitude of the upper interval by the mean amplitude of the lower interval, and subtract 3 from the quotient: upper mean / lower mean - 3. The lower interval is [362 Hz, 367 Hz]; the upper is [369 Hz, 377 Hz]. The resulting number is -2.03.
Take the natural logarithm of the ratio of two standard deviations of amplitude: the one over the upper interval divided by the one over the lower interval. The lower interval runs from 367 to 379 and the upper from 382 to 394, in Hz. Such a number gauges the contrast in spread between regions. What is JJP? 1.91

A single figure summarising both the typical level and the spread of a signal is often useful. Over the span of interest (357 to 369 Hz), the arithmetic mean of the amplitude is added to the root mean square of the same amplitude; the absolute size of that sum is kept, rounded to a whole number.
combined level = 836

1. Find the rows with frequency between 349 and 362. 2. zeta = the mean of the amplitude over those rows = 423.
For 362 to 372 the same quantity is 416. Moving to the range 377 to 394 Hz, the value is 387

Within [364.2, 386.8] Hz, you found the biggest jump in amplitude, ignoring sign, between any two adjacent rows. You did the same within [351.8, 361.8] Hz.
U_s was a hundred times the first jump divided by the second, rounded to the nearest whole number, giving 74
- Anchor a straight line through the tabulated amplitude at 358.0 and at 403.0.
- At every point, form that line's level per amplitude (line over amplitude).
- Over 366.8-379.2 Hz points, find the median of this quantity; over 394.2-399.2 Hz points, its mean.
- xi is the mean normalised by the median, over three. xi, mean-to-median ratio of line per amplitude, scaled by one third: 0.364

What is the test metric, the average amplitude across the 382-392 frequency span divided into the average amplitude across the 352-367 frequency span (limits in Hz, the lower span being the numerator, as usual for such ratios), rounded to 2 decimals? 1.09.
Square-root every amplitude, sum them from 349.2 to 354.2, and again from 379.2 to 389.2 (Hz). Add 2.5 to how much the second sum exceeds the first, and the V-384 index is 41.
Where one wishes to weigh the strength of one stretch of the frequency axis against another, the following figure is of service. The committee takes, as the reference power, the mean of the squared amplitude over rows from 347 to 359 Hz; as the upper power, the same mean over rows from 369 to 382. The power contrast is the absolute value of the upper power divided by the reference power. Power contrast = 0.9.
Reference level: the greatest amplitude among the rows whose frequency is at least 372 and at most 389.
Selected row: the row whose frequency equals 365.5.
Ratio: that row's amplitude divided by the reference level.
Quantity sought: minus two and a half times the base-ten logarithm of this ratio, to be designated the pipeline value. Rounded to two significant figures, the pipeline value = -0.026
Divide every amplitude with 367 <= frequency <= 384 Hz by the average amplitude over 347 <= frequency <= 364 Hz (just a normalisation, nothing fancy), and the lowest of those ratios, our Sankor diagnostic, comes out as 0.94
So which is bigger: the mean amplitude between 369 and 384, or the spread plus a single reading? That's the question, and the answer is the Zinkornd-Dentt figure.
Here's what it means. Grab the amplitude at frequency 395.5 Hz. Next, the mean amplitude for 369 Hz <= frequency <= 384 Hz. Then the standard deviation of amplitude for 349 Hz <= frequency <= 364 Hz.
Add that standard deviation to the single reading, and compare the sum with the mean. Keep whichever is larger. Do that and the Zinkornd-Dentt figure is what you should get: 408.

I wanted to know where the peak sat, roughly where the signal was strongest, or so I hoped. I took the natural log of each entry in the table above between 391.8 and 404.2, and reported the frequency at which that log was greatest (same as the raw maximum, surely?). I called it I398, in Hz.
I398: 393.0 Hz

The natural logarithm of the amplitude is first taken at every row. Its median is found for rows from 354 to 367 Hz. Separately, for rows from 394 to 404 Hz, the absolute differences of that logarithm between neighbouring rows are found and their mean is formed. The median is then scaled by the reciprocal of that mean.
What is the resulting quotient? 75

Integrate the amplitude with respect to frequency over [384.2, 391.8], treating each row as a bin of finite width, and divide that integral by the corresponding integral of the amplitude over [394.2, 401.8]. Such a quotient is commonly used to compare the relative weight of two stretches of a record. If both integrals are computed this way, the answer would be 1.39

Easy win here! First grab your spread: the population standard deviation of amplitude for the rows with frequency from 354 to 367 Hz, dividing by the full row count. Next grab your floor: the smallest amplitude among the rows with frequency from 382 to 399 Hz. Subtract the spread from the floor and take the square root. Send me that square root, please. 16.1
